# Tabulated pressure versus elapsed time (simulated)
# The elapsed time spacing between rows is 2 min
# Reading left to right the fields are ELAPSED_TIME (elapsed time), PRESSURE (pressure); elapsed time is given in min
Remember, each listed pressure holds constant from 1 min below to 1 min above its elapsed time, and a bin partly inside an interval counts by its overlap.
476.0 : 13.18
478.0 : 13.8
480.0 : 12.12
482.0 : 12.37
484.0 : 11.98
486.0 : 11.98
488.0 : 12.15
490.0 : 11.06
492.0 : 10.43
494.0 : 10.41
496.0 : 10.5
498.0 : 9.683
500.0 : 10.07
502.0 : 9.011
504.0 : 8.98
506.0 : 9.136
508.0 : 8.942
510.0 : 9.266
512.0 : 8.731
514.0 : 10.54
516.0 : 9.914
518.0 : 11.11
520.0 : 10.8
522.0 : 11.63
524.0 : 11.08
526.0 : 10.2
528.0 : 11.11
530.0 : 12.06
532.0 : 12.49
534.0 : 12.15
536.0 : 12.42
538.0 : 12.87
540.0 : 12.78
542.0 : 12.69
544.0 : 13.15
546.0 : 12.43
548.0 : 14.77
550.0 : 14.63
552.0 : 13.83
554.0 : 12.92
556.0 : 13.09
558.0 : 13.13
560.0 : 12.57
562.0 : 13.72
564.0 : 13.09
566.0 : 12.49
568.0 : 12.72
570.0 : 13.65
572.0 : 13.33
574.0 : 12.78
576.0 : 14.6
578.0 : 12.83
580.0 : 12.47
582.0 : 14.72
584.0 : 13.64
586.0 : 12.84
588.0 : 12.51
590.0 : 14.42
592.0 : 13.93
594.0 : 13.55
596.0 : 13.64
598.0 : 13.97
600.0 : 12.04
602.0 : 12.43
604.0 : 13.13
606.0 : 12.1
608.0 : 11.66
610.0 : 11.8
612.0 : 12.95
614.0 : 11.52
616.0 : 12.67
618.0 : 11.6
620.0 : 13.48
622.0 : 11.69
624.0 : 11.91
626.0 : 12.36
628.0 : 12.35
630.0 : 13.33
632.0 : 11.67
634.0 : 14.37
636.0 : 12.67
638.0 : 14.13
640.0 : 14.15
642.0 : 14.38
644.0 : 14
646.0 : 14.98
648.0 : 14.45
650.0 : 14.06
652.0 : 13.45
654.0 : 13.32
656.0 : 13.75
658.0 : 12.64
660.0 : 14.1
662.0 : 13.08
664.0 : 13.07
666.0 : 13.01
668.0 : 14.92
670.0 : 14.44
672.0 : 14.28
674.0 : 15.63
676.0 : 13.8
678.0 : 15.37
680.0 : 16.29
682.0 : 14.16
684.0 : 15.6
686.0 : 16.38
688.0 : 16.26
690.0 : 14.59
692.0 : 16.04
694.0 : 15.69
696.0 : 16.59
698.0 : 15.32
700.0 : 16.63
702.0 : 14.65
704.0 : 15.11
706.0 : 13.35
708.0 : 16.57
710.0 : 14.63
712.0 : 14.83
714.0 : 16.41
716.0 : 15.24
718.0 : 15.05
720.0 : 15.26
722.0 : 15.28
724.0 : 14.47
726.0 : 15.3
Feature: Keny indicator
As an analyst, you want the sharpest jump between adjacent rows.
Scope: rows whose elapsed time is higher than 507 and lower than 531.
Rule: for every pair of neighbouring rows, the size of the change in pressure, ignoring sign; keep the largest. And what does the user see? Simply 1.81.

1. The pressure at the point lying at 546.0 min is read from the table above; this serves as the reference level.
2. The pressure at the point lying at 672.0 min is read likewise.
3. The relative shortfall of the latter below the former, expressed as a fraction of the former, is -0.15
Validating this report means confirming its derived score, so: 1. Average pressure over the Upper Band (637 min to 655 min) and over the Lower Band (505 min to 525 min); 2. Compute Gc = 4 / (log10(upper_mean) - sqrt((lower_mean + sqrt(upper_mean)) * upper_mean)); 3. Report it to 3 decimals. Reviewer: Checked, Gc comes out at -0.312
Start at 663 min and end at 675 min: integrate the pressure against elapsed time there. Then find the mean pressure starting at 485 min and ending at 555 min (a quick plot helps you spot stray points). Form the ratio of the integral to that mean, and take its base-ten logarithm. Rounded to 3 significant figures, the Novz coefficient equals 1.18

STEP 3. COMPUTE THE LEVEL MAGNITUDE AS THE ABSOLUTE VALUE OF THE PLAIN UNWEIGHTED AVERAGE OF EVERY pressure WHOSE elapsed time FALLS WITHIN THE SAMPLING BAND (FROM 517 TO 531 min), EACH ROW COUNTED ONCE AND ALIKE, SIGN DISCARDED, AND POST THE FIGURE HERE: 11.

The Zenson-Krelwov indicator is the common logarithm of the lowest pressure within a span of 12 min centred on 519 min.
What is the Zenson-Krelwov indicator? 1.00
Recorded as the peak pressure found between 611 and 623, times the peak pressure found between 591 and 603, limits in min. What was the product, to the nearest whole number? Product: 188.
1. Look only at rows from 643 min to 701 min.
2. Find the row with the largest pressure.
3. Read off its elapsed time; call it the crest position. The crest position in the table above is 700.0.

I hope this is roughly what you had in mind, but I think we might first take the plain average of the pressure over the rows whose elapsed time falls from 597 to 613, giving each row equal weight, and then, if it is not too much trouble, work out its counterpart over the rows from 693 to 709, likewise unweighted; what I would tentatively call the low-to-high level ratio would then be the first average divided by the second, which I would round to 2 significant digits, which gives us 0.81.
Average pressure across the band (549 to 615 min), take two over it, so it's 0.153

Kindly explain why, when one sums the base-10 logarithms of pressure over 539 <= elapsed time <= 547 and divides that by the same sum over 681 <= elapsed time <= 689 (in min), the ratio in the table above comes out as 0.93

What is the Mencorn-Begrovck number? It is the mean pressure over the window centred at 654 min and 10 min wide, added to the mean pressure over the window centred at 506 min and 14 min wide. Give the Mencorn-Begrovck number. 23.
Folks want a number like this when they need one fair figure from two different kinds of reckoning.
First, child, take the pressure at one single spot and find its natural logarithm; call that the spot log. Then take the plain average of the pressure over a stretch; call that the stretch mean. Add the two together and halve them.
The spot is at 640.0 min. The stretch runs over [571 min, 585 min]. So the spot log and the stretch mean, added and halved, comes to 8.1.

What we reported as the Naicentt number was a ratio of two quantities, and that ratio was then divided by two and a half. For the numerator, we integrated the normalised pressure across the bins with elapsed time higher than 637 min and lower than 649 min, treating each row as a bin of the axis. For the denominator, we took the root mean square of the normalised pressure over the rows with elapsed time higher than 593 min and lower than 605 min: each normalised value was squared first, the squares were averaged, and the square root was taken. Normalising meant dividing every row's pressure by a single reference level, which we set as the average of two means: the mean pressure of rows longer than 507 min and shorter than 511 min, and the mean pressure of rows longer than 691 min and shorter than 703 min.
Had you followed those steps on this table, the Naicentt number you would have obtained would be 5.24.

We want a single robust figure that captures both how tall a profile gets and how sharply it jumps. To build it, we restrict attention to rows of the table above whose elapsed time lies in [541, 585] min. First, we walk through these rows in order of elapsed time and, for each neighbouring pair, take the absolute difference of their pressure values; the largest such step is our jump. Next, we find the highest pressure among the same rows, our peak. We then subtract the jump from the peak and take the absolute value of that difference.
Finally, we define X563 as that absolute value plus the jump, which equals 14.8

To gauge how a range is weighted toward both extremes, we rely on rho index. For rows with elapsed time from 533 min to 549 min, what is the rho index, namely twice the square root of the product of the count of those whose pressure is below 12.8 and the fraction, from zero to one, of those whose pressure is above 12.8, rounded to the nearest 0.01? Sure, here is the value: 2.74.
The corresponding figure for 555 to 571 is 2.74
